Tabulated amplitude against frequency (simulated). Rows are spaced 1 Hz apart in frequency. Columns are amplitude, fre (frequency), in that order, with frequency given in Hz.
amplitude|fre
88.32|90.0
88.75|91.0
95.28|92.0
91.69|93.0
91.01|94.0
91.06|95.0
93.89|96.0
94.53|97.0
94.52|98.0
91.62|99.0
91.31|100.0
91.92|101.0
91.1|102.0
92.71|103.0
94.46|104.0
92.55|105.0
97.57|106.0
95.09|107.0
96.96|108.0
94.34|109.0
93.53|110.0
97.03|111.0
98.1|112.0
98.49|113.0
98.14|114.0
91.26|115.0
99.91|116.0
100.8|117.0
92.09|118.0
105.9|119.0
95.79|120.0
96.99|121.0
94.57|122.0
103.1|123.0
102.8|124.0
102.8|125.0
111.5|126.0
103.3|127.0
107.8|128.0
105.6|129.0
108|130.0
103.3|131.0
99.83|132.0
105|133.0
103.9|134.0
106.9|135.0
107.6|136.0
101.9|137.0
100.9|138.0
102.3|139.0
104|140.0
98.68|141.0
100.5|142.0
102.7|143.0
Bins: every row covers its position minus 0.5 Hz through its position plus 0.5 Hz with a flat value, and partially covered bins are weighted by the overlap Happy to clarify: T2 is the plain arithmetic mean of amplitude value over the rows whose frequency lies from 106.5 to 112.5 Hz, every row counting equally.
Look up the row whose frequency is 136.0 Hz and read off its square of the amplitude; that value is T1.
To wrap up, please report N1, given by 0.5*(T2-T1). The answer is -5741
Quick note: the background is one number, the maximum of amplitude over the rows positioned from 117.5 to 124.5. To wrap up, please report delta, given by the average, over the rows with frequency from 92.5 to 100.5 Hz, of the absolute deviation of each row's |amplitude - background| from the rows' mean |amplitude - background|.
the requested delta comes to 1.39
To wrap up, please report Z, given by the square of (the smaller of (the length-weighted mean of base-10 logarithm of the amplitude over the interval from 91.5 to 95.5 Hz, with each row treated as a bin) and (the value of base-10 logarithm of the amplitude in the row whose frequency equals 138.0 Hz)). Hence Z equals 3.86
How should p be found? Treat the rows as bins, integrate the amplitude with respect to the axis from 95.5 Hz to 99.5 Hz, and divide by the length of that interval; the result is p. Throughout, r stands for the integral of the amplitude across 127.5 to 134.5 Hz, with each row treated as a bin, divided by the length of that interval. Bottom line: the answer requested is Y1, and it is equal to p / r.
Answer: 0.89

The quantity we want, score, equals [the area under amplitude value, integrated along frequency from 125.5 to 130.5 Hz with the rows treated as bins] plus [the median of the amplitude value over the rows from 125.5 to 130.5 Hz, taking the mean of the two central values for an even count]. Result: 644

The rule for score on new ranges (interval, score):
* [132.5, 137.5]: 630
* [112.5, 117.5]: 587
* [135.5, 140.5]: 619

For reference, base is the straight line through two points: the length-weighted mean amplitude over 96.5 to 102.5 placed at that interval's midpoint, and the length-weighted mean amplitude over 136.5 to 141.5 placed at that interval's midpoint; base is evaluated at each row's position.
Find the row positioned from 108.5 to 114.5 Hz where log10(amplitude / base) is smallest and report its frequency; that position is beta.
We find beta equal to 110.0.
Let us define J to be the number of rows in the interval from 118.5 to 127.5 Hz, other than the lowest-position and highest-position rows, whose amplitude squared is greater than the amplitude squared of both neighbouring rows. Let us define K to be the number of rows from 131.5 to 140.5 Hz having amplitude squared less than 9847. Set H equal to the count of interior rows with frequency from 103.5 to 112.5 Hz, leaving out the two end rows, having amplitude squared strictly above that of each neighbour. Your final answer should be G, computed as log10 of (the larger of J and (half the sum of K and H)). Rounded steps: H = 2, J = 3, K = 0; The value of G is 0.48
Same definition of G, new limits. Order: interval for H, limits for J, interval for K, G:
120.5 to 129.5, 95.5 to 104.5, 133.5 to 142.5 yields 0.30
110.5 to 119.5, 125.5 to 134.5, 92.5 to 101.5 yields 0.74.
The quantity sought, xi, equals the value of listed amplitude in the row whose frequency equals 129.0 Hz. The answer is 105.6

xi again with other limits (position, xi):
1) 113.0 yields 98.49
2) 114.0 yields 98.14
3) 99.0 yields 91.62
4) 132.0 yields 99.83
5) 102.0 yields 91.1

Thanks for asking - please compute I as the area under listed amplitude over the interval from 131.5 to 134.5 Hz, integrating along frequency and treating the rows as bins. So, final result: 309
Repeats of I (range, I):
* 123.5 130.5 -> 742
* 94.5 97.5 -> 279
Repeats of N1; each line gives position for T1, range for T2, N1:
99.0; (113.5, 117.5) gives -4148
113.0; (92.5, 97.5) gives -4804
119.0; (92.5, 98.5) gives -5561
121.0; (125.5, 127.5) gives -4650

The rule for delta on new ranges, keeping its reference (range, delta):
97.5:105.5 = 1.04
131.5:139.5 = 1.63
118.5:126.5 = 3.37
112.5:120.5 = 3.56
